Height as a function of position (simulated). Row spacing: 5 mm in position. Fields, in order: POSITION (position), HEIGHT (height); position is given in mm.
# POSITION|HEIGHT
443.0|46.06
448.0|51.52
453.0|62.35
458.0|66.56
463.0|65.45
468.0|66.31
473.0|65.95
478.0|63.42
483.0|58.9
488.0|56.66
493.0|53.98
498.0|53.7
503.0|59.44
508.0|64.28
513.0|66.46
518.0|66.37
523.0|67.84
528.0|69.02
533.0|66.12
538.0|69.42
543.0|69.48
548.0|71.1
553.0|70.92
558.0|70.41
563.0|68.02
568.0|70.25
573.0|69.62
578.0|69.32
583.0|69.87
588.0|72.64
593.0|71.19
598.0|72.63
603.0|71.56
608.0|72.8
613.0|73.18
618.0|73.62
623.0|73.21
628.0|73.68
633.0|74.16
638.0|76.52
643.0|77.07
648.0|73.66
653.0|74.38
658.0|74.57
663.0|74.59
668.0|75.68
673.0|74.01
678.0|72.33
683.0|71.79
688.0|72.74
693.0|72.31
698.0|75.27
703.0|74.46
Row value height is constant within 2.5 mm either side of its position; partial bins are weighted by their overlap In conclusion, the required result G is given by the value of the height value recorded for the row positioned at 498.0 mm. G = 53.7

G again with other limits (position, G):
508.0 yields 64.28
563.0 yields 68.02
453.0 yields 62.35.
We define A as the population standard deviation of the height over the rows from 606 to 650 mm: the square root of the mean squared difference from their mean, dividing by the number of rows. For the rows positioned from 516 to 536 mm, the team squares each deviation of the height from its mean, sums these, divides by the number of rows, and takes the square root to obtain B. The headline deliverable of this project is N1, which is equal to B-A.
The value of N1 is -0.3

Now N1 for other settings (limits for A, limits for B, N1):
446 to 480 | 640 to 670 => -3.8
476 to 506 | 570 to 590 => -2.0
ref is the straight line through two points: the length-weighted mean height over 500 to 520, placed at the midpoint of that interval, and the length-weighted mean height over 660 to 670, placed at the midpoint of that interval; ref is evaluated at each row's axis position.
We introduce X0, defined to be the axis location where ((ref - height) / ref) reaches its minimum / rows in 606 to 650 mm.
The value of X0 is 643.0 mm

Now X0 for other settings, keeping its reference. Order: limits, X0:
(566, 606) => 588.0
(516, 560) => 548.0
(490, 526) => 523.0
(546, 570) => 548.0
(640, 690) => 643.0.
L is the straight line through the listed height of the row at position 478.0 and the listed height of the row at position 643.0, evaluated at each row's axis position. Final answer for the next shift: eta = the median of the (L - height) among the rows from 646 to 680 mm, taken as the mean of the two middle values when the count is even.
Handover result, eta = 3.8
